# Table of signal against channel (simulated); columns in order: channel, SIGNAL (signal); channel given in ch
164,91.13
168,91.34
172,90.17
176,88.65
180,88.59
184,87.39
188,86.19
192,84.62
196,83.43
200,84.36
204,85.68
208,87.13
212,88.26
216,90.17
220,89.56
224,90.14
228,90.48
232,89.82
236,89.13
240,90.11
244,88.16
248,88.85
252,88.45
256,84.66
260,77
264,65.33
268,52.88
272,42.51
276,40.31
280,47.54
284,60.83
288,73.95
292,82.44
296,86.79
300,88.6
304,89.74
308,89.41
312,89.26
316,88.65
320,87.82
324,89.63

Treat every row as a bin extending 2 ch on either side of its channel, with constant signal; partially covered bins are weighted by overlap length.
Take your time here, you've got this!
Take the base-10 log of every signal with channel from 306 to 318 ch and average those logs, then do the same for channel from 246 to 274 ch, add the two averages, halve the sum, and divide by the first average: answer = 0.97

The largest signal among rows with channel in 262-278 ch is 65.33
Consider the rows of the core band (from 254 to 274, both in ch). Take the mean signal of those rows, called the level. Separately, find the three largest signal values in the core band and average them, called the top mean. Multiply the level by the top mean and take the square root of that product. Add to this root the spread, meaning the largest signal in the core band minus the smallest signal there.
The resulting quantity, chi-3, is 112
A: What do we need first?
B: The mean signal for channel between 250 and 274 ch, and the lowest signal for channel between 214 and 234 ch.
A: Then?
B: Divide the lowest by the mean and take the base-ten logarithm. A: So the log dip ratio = 0.12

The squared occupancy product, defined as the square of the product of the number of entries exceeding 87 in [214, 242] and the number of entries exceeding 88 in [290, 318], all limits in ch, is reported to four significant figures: 1225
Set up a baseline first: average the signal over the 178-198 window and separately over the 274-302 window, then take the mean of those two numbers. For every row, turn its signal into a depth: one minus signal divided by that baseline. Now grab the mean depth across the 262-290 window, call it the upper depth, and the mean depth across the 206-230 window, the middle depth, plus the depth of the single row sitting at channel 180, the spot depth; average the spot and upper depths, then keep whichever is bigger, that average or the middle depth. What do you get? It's 0.073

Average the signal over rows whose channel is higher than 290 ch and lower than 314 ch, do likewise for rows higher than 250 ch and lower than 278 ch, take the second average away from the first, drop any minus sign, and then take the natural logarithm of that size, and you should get 3.1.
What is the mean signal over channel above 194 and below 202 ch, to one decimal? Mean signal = 83.9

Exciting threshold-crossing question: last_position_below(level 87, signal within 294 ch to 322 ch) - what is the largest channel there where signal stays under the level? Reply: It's 296 ch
